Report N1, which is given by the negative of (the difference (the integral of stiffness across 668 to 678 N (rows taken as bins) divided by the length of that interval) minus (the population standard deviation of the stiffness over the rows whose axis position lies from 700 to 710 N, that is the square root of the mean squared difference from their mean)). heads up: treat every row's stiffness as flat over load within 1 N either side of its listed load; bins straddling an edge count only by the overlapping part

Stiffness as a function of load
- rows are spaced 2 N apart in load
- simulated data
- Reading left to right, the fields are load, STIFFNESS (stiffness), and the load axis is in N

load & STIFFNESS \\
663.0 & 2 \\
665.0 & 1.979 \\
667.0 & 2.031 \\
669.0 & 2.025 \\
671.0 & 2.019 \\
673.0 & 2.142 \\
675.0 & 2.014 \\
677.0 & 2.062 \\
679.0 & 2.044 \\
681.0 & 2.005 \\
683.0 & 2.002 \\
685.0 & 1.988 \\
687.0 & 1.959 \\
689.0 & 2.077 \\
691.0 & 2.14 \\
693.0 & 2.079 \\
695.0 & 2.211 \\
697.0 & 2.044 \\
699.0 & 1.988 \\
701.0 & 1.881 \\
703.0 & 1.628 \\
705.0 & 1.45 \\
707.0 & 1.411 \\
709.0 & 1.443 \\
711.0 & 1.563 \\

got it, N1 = -1.88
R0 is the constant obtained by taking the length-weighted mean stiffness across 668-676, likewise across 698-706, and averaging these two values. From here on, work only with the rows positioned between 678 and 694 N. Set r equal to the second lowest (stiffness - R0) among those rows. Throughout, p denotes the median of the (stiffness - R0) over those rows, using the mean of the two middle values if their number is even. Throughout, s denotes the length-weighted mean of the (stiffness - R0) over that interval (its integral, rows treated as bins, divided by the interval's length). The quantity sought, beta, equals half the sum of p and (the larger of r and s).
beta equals 0.14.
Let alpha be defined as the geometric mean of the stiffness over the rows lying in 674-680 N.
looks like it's 2.04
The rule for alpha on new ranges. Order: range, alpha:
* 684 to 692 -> 2.04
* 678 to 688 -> 2.00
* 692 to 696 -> 2.14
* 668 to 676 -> 2.05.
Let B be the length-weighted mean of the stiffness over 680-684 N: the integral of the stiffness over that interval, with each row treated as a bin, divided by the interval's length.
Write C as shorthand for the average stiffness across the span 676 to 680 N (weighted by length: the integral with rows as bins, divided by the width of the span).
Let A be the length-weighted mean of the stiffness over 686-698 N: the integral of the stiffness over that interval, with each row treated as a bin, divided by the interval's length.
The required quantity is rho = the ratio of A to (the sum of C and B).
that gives 0.51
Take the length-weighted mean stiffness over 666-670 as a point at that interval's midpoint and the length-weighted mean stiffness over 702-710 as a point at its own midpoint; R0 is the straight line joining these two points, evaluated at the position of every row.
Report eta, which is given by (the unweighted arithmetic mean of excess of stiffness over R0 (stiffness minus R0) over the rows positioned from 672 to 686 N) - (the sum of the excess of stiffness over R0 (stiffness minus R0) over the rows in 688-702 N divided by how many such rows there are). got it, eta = -0.25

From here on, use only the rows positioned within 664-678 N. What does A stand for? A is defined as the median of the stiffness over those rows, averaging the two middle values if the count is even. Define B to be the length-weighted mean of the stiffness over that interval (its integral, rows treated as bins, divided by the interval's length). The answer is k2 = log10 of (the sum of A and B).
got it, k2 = 0.609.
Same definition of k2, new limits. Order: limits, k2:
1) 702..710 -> 0.467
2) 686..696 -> 0.620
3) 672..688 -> 0.606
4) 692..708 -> 0.576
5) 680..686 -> 0.602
